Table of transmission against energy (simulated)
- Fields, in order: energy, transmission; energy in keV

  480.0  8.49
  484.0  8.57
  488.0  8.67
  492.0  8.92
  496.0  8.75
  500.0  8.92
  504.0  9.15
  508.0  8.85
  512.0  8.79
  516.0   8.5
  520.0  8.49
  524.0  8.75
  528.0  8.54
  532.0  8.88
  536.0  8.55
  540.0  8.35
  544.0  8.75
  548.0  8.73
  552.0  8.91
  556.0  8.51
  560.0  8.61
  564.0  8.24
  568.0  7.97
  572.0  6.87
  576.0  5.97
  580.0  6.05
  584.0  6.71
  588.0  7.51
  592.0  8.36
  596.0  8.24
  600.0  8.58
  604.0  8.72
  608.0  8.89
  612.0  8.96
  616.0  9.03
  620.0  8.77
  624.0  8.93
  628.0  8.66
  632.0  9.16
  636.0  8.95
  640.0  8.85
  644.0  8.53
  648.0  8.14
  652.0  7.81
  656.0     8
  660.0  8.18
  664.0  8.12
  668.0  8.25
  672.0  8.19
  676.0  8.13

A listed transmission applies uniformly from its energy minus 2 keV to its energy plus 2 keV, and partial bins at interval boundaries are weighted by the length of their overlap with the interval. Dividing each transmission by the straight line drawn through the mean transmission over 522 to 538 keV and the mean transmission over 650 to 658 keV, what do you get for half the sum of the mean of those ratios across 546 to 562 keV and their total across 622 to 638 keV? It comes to 2.73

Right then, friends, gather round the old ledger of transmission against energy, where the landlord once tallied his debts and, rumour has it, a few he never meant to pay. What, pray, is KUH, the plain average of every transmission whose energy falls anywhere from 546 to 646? 8.3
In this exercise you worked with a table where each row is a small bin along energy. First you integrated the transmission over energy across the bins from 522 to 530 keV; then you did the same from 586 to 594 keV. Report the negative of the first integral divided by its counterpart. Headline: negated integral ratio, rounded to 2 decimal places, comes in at -1.09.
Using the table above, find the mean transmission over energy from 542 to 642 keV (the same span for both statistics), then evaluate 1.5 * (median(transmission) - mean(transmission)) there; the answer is 0.6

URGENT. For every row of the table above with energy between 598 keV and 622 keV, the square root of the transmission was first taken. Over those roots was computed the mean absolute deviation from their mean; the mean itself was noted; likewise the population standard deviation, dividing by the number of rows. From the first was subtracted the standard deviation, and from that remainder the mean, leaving -2.97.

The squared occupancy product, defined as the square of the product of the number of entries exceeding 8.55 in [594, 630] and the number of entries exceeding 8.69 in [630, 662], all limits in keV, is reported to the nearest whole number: 576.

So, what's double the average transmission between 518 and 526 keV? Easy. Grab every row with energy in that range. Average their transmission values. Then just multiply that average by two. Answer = 17.2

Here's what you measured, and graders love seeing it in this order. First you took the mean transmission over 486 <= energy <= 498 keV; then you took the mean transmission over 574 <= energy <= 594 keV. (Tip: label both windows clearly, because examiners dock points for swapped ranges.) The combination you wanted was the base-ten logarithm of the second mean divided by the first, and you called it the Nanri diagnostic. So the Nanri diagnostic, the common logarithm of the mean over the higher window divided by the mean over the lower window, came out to -0.10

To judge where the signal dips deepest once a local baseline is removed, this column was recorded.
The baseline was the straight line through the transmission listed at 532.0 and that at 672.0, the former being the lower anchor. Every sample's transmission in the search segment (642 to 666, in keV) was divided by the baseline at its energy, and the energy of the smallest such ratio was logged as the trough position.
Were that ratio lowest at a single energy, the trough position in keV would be 652.0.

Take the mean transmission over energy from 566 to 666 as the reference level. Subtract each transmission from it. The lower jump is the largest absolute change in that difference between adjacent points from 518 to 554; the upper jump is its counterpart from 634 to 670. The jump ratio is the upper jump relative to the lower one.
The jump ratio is 1.0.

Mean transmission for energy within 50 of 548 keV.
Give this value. 8.21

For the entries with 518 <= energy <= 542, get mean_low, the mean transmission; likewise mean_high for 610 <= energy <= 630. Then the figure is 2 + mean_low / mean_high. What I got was 2.97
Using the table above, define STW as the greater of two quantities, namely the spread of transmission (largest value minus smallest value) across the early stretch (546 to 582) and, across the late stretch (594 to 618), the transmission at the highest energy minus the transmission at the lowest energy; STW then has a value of 2.9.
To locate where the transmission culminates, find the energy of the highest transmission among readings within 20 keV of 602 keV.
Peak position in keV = 616.0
